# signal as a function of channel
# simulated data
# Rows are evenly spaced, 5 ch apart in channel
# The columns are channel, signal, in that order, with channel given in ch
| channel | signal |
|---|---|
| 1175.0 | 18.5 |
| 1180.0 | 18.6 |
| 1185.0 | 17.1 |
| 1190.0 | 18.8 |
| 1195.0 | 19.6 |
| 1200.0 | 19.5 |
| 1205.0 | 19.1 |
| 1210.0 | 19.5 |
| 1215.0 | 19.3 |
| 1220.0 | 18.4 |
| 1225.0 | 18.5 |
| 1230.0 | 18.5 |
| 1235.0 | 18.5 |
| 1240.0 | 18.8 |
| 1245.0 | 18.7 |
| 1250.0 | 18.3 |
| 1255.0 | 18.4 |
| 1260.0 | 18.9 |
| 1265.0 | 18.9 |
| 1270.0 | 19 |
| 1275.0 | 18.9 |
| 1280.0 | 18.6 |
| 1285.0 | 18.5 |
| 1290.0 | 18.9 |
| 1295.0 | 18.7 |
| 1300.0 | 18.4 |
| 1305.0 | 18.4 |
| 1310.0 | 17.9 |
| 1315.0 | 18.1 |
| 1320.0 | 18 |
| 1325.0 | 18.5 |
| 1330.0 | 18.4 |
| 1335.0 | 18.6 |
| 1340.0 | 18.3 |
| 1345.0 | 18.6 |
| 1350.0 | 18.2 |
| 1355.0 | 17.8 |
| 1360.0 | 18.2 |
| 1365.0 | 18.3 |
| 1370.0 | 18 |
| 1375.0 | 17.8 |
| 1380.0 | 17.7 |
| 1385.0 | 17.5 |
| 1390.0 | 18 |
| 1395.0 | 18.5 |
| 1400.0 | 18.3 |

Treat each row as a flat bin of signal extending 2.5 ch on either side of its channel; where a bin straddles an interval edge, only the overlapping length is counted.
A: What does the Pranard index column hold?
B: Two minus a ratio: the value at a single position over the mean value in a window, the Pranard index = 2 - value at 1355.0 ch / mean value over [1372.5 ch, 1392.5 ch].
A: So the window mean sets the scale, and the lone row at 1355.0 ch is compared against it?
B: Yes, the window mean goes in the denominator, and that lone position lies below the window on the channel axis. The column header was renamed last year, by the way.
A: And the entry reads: 1.00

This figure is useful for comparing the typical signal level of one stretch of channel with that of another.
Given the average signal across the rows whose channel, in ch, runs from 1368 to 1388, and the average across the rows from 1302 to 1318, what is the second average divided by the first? 1.02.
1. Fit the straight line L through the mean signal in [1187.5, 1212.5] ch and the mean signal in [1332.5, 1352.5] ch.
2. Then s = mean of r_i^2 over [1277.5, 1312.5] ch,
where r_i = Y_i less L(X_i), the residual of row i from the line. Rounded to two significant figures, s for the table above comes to 0.12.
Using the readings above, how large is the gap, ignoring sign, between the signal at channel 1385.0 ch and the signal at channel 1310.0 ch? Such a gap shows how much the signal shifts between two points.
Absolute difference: 0.4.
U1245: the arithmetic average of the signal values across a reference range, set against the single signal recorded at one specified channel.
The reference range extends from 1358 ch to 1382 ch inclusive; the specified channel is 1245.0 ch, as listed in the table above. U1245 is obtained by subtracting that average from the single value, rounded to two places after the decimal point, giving 0.70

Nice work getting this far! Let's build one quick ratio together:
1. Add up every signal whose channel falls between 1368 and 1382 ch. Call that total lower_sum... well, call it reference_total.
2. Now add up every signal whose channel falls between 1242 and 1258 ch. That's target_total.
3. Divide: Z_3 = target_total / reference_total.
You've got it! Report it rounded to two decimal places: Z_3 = 1.04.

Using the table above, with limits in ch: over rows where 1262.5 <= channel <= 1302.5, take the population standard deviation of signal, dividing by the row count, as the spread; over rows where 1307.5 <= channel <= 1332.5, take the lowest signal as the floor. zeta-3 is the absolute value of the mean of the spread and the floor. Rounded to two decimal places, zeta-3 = 9.05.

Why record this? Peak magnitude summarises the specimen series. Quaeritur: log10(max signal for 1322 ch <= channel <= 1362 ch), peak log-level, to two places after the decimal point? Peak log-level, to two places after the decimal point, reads 1.27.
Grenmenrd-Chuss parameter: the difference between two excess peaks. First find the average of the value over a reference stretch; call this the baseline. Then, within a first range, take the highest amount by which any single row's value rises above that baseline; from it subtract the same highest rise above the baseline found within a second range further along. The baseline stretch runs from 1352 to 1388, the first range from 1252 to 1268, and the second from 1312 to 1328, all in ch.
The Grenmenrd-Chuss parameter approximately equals 0.40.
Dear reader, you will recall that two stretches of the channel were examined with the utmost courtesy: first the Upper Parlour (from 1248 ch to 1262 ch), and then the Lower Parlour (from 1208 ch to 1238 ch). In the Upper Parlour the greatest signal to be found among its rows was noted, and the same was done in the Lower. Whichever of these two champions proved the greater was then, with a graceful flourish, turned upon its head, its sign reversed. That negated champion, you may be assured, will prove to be -19.5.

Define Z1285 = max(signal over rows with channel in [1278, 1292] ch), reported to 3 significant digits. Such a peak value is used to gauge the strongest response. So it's 18.9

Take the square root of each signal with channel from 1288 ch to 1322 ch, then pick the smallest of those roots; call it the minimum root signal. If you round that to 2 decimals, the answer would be 4.23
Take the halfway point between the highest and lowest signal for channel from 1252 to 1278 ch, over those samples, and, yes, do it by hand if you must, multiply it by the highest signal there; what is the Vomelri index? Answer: 355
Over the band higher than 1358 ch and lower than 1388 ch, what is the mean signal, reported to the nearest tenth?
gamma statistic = 17.9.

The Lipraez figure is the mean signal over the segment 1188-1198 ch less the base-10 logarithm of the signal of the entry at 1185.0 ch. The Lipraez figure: 18.0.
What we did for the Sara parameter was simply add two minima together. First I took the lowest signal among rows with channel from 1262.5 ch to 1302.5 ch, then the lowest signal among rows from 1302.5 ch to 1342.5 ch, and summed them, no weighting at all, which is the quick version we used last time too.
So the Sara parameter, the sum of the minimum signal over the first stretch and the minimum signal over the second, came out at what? 36.3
